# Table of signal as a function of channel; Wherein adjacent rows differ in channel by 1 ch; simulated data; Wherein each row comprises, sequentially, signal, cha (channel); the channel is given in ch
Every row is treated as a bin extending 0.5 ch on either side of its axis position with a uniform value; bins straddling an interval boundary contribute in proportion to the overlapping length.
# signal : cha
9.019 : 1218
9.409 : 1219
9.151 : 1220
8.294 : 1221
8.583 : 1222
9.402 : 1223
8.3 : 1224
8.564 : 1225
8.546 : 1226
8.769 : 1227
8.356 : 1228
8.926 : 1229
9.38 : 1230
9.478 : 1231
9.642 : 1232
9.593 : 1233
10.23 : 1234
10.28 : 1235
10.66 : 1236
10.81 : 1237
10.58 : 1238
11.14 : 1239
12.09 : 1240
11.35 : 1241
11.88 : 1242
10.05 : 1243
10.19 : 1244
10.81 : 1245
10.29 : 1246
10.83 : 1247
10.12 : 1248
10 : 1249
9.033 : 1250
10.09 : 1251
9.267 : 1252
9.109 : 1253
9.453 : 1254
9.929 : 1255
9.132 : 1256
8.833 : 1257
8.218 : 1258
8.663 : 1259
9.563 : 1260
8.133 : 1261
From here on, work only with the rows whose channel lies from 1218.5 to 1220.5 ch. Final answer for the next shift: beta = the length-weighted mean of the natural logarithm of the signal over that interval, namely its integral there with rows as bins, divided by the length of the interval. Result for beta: 2.23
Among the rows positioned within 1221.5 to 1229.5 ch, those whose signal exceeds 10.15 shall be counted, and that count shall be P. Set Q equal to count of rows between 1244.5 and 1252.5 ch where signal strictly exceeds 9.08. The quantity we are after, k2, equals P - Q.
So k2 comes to -7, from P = 0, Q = 7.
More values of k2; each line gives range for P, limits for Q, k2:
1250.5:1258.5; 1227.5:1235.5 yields -6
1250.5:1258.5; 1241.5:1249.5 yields -8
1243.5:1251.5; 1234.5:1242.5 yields -4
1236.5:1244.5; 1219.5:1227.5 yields 5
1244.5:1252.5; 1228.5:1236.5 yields -4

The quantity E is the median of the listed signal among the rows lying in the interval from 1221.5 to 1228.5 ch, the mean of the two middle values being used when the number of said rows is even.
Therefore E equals 8.6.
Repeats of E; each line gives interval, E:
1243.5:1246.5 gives 10.3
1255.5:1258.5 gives 8.8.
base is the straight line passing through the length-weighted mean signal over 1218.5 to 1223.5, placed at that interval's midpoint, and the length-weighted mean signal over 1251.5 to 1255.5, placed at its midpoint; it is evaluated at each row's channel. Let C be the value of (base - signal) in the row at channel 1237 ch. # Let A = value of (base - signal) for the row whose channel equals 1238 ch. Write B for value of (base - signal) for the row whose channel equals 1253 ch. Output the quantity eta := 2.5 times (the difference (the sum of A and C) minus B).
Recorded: -8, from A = -1.4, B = 0.3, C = -1.6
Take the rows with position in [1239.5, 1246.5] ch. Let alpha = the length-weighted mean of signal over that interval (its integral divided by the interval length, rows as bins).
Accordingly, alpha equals 11.0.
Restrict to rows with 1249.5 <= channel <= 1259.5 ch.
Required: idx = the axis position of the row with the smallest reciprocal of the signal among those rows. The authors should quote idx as 1251 ch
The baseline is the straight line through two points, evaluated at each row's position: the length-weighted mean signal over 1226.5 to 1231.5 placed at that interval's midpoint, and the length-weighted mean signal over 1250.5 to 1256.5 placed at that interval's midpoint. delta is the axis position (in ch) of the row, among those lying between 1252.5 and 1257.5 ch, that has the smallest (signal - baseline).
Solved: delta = 1257 ch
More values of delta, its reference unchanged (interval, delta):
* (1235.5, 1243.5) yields 1243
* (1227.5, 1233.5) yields 1228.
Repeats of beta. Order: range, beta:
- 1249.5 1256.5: 2.24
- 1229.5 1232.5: 2.25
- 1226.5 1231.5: 2.19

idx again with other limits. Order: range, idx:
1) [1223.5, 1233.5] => 1232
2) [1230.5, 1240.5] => 1240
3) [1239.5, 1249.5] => 1240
